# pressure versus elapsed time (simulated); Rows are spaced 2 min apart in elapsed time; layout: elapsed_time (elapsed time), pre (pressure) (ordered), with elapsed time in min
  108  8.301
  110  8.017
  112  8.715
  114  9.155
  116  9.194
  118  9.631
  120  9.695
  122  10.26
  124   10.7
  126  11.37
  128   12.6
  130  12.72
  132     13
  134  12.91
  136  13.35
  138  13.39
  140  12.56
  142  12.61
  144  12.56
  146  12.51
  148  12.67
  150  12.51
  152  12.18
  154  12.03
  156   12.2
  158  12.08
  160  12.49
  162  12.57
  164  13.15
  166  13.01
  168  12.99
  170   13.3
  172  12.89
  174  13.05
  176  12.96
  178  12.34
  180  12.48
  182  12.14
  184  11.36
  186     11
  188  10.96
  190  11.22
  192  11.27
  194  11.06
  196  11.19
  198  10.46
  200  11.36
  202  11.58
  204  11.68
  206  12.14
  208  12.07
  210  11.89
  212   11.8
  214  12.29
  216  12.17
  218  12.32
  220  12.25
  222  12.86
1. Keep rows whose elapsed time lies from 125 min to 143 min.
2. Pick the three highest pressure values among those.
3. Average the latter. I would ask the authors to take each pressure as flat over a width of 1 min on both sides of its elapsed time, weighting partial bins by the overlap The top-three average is 13.2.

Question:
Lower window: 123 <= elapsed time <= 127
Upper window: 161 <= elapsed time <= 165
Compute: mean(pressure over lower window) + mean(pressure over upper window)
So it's 23.9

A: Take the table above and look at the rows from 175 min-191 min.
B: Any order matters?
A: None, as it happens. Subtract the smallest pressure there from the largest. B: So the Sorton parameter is 2.0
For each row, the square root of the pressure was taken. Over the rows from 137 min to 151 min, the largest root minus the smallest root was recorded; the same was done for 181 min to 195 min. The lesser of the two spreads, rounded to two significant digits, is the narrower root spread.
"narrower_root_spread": 0.12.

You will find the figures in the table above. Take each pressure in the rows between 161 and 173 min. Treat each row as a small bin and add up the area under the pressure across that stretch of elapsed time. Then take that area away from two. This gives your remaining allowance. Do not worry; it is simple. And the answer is -154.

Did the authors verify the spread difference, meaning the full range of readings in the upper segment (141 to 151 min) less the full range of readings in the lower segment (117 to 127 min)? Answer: -1.6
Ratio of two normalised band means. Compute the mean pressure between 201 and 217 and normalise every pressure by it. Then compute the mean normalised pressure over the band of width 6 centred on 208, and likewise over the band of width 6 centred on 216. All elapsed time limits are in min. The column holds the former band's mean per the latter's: 1.0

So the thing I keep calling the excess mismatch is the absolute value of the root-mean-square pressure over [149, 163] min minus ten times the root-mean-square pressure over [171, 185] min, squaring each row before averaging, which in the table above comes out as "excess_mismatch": 112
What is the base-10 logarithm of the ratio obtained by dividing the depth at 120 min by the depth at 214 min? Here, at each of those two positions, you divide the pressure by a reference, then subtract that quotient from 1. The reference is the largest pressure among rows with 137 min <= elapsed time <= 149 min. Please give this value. 0.5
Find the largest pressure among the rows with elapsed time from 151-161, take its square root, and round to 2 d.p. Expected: 3.53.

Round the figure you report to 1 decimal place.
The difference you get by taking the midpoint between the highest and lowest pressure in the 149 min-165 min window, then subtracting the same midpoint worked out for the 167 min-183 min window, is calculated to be -0.1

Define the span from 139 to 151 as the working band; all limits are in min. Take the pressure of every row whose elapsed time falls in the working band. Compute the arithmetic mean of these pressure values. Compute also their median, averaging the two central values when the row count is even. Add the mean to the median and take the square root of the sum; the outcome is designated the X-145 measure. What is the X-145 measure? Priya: 5.01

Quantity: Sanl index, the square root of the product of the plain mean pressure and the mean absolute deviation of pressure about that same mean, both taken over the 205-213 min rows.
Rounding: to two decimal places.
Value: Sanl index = 1.25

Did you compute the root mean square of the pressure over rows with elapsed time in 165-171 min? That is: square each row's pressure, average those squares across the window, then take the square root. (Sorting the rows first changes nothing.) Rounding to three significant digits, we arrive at 13.1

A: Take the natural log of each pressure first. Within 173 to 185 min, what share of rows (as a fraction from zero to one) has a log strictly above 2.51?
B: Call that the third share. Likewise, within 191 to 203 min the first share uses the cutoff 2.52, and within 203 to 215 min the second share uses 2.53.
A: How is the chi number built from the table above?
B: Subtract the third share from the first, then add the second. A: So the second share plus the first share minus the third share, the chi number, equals -0.67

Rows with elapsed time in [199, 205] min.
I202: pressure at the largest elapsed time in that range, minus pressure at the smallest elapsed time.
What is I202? 0.32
